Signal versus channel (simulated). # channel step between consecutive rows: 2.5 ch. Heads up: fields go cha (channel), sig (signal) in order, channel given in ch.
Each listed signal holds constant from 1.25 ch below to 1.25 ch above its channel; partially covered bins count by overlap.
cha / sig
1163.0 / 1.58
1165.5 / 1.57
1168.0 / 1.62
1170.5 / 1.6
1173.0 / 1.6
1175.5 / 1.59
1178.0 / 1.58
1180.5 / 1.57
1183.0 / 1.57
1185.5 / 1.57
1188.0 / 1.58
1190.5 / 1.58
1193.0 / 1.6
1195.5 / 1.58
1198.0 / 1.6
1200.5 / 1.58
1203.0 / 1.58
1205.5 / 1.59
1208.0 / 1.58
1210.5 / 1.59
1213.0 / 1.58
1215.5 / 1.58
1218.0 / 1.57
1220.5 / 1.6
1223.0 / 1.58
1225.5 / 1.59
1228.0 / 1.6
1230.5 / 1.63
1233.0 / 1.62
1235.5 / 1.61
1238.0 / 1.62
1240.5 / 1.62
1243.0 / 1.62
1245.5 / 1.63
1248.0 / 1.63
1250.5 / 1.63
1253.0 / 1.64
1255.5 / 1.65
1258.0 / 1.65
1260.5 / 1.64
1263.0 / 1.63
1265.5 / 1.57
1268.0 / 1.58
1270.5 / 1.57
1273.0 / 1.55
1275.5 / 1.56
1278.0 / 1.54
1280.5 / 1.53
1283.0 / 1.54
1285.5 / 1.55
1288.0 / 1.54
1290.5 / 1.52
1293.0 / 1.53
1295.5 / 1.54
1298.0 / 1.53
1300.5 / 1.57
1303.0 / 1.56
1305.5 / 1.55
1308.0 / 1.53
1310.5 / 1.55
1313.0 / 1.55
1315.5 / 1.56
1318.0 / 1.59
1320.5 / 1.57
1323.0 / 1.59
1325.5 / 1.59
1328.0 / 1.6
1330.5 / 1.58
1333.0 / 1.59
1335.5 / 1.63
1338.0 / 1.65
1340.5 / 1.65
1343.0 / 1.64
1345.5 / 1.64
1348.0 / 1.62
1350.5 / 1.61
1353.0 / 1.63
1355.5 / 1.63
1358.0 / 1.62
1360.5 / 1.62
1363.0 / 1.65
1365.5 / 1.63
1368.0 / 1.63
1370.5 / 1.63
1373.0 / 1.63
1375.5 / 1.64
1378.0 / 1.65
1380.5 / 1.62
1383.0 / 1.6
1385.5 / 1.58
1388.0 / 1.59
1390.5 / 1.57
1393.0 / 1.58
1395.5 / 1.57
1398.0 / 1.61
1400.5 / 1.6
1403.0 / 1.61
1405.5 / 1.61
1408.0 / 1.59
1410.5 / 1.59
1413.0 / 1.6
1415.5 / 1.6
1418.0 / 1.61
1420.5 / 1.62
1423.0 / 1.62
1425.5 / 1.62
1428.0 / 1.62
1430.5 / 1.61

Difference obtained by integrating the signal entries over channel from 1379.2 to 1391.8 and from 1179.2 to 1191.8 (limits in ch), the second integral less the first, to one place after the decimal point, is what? -0.2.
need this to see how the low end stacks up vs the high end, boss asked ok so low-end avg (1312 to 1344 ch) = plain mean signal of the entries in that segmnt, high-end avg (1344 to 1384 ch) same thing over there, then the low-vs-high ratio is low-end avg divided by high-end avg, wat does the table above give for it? 0.98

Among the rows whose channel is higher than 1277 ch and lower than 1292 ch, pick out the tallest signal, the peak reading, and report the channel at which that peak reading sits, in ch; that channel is 1285.5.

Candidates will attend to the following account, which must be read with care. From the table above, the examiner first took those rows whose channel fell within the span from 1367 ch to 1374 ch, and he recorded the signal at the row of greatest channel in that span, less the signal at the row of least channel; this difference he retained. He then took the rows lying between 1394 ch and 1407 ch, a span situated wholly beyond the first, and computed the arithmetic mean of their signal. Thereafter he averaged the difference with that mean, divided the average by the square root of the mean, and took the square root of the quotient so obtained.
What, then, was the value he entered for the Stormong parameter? 0.795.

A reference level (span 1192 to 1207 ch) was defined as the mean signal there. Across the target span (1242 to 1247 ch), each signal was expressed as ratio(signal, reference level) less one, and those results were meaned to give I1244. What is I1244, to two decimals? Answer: 0.02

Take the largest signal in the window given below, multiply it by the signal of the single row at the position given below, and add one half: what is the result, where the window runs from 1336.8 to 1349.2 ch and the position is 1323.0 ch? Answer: 3.12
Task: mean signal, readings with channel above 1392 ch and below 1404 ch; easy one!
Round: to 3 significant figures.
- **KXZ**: 1.59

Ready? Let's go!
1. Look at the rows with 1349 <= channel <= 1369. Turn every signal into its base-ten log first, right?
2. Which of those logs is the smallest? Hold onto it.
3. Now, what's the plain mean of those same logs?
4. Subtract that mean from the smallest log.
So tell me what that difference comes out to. -0.0047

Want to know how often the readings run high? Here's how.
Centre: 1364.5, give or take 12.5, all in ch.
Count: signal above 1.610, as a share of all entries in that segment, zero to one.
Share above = 1.0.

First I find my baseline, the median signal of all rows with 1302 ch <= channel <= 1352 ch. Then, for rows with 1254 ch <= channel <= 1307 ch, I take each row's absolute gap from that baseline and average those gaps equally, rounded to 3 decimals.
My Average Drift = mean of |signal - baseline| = 0.043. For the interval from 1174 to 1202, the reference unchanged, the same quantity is 0.012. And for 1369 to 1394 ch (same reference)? 0.027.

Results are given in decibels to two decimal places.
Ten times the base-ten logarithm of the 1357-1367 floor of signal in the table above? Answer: 2.10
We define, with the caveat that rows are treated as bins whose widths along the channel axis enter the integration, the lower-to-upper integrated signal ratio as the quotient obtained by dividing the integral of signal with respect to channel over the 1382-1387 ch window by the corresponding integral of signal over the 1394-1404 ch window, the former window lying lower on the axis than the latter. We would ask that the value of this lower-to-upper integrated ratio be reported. 0.5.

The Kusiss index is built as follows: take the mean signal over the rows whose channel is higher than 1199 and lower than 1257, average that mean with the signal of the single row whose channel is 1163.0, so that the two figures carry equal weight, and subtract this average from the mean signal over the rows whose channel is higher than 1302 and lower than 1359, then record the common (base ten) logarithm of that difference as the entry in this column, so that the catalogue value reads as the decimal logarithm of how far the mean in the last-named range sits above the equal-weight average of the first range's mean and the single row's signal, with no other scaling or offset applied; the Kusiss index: -2.36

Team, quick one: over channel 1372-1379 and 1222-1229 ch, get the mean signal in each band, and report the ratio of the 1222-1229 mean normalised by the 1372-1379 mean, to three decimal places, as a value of 0.970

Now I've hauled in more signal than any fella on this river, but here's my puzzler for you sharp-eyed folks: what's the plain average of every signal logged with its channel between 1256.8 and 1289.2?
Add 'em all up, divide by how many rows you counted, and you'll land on 1.57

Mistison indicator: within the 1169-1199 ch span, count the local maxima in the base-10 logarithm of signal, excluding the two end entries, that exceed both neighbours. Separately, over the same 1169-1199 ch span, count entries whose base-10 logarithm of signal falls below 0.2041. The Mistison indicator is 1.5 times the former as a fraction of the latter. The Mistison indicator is 0.2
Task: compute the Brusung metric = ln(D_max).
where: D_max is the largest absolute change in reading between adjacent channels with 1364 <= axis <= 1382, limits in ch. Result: -3.51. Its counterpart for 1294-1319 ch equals -3.22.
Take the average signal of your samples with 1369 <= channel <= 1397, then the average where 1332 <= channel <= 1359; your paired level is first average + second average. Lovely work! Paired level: 3.23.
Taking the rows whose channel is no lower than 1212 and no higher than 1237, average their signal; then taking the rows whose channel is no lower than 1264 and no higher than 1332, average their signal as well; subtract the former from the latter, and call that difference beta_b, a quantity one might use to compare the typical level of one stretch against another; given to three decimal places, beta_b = -0.039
